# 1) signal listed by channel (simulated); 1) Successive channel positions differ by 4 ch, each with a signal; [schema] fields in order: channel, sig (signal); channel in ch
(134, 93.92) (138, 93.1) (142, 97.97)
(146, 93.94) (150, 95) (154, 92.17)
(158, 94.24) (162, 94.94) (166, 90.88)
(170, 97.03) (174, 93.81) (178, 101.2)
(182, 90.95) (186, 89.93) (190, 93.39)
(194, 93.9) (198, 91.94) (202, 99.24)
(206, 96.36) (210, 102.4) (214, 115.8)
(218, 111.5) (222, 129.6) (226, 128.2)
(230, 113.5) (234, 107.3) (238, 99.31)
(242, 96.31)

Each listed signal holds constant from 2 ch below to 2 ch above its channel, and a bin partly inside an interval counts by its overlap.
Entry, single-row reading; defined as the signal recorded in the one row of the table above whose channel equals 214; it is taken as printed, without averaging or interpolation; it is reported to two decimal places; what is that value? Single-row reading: 115.80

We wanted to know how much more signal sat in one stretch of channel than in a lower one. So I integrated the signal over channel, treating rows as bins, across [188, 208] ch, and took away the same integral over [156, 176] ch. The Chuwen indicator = 16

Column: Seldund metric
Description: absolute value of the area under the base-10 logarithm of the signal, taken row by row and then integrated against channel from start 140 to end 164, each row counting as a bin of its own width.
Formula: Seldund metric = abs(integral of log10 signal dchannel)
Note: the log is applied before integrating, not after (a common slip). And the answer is 47.4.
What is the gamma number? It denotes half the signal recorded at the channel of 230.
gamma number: 57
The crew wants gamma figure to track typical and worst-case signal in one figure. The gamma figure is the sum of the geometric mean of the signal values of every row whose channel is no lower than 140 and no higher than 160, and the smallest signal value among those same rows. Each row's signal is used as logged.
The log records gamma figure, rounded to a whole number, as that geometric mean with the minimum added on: 187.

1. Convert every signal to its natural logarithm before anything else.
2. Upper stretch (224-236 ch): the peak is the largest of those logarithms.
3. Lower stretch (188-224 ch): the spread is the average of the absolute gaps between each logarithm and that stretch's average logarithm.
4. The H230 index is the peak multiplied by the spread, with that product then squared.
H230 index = 0.207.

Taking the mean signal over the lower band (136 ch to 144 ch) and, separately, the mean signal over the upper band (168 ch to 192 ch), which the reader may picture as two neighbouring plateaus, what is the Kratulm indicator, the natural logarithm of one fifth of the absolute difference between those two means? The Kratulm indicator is -1.5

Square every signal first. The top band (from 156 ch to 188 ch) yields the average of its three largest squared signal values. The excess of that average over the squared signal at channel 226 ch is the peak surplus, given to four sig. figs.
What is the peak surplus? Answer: -6879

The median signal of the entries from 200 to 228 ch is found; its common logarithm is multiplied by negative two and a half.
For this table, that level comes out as -5.12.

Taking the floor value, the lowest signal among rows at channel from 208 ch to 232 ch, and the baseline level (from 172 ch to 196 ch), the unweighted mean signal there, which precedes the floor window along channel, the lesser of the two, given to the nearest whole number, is 94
